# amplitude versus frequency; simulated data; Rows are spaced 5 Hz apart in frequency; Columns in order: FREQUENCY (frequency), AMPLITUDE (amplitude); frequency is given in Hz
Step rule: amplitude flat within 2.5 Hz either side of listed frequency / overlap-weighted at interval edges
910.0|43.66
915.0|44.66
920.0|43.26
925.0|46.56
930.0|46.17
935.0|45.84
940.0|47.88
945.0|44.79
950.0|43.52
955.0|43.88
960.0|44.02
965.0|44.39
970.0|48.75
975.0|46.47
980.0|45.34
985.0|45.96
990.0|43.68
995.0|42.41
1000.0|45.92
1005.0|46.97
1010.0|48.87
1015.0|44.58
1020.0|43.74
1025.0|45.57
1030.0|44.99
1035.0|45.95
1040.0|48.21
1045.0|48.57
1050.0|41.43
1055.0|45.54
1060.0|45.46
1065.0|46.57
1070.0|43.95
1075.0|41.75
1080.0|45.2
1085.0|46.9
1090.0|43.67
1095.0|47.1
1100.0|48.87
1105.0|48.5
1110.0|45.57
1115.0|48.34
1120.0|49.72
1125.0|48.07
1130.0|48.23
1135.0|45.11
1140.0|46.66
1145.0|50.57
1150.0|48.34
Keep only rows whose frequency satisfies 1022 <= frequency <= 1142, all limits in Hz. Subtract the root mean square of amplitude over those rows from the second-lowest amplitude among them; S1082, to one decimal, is -4.5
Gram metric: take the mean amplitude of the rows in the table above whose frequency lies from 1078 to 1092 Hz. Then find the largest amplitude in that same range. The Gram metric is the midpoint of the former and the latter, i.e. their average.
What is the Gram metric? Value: 46.1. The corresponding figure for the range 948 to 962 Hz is 43.9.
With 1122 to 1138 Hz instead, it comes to 47.7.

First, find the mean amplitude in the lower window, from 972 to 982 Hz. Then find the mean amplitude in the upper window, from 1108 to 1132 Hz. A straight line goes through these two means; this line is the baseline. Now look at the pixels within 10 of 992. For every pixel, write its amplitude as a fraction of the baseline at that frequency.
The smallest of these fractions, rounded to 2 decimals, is 0.92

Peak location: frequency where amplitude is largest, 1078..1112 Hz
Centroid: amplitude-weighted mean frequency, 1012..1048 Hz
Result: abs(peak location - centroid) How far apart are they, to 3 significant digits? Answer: 69.7 Hz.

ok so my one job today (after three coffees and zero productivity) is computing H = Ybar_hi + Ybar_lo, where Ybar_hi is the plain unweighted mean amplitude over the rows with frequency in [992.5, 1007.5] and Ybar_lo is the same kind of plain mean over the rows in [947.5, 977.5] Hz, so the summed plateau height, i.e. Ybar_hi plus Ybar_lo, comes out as 90.3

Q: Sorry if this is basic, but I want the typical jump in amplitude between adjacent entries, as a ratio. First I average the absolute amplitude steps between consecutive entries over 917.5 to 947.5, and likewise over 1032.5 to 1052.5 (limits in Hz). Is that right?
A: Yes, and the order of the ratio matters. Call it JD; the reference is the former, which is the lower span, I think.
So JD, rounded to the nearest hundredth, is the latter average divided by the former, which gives 1.78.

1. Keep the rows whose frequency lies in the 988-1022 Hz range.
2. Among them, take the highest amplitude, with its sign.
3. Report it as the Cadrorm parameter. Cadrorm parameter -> 48.87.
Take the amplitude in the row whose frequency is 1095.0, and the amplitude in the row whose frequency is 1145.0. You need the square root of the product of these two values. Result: 48.8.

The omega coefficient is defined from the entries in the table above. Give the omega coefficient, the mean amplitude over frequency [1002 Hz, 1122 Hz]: 46.1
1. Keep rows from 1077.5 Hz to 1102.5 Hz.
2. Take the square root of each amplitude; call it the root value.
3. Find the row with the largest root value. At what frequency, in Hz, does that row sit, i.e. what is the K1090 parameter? 1100.0 Hz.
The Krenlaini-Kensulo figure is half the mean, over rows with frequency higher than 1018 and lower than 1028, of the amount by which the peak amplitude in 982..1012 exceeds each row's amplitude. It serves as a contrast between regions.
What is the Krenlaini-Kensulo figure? 2.1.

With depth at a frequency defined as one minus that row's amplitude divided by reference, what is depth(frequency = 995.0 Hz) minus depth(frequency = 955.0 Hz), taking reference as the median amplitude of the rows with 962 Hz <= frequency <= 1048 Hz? 0.032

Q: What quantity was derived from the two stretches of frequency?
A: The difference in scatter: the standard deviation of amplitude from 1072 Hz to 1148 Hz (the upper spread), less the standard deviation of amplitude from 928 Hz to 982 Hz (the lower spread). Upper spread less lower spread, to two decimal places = 0.68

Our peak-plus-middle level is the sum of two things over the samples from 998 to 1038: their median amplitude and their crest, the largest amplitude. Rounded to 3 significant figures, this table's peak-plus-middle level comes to 94.6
